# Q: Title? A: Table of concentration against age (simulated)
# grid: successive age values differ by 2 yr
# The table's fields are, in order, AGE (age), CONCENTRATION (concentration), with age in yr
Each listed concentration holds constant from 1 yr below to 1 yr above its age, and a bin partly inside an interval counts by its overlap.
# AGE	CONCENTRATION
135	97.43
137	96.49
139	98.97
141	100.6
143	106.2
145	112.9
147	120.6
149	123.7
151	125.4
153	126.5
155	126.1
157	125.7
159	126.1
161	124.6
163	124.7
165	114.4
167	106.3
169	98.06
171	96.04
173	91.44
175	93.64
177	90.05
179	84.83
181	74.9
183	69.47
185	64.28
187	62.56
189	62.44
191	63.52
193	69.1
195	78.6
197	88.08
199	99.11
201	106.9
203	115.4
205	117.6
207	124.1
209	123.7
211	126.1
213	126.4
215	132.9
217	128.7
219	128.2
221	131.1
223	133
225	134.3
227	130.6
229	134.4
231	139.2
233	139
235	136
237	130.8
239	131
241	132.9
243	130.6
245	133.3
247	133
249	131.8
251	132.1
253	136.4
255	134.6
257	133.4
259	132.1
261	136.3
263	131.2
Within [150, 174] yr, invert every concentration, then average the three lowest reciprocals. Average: 0.0079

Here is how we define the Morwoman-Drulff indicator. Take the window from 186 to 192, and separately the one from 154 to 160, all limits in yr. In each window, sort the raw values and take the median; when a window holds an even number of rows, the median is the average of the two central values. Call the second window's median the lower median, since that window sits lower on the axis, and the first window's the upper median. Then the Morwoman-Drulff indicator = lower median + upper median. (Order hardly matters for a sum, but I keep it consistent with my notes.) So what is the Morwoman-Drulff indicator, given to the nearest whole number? 189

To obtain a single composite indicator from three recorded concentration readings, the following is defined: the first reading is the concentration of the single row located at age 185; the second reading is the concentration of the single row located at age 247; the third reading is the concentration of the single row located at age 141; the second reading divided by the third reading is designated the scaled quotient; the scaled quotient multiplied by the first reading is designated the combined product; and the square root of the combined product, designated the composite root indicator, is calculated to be 9.2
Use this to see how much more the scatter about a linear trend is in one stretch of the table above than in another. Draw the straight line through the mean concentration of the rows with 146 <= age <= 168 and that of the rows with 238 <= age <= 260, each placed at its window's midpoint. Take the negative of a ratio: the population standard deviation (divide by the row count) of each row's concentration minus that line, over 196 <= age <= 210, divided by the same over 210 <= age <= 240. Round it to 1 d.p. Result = -3.6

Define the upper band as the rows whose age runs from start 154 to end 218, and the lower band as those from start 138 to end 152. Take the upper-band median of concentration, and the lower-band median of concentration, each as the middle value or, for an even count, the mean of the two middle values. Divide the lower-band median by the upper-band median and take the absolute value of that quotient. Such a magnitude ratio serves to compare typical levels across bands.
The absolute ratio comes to 1.10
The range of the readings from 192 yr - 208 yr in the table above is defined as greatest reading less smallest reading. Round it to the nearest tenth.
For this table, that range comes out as 55.0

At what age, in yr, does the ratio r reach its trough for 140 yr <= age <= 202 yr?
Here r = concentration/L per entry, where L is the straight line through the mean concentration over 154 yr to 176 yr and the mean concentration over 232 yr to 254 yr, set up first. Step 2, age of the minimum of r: 189 yr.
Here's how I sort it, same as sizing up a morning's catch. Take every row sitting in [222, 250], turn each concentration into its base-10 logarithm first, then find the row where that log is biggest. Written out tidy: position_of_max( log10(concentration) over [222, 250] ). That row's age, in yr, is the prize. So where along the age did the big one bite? 231 yr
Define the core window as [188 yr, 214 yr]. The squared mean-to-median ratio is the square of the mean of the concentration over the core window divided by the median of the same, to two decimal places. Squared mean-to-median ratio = 0.88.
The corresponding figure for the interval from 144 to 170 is 0.92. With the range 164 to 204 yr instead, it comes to 0.94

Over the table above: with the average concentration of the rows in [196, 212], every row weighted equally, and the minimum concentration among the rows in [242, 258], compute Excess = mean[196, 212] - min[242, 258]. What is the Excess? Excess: -18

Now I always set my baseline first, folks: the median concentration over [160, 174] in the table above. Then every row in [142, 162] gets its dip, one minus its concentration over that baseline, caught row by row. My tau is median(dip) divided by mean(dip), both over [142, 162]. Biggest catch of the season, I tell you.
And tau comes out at 1.21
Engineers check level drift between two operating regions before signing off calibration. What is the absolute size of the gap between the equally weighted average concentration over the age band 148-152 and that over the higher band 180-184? 52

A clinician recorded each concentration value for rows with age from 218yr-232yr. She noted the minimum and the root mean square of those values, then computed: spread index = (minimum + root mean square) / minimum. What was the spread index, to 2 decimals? 2.04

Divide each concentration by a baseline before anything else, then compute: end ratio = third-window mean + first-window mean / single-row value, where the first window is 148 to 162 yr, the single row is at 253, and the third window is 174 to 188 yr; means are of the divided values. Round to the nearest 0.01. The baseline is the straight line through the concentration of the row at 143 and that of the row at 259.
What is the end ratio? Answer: 1.78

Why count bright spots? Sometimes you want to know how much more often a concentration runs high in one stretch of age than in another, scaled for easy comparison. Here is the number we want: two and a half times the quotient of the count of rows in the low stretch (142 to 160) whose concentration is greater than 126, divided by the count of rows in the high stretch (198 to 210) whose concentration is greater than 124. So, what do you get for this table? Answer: 7.5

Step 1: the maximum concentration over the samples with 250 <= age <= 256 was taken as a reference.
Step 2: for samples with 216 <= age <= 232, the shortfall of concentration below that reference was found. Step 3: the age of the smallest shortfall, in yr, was 231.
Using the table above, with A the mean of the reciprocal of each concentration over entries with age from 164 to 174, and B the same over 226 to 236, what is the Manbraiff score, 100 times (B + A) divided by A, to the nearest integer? 174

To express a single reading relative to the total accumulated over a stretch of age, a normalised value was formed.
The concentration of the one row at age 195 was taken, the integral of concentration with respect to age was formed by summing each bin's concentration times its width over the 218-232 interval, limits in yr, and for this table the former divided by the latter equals 0.042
